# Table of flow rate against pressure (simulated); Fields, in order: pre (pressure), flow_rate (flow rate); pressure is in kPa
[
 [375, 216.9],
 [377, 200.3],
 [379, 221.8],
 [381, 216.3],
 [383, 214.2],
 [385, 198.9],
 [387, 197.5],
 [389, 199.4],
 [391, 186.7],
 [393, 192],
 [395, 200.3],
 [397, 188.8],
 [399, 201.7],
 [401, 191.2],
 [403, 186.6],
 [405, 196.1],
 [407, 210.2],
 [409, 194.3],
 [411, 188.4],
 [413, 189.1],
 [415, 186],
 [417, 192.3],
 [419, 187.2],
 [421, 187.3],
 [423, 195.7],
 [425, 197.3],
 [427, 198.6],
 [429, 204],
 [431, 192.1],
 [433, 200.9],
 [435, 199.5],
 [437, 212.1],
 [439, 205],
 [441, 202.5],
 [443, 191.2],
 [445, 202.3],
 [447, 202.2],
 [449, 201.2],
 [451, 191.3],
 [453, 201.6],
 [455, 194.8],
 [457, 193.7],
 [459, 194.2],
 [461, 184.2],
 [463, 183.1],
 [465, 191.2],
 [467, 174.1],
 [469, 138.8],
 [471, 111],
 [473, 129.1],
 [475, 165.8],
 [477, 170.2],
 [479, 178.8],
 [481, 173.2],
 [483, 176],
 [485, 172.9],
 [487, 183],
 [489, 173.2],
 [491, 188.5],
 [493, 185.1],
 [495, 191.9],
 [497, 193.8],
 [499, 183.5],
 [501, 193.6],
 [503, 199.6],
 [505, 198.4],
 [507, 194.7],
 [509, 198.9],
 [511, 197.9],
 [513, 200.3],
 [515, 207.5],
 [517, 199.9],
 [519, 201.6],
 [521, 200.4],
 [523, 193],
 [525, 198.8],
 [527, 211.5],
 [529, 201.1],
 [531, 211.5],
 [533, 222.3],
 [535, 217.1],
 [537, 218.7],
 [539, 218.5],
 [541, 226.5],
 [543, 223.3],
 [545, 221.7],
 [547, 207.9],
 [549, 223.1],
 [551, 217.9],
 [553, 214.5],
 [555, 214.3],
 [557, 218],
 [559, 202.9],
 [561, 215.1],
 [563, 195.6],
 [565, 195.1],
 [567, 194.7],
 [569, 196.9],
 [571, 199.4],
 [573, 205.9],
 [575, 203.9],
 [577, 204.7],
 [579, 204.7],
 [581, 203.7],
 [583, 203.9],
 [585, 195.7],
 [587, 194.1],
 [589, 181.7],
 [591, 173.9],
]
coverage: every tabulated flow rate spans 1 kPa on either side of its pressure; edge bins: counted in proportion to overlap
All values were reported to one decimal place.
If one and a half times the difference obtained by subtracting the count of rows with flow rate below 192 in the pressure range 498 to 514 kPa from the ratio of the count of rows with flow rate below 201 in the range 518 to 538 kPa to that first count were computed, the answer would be 3.0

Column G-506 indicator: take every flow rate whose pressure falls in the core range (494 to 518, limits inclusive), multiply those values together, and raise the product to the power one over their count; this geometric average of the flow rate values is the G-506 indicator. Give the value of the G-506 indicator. 197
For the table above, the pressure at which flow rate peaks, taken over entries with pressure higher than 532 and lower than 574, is 541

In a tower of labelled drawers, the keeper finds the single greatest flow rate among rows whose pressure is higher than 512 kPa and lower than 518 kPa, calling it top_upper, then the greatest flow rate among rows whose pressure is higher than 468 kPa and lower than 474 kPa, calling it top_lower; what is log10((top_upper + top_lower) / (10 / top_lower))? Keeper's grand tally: 3.68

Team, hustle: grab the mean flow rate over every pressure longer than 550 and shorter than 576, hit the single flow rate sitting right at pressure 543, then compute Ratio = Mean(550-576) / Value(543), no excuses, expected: 0.92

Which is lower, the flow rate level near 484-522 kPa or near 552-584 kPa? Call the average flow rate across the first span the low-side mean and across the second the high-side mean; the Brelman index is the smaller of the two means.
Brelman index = 193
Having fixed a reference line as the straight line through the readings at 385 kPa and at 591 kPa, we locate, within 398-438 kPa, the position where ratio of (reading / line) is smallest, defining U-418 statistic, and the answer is 403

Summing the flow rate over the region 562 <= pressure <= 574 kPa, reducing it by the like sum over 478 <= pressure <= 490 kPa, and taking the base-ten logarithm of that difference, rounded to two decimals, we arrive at 2.12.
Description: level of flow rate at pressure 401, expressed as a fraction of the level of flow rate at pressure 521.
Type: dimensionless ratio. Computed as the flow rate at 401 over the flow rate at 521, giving 0.954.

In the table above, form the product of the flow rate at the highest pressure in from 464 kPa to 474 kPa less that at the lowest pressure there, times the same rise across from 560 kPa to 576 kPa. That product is 696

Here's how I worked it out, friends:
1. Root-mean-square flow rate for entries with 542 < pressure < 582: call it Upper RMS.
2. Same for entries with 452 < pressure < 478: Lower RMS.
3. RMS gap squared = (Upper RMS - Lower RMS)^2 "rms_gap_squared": 1193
